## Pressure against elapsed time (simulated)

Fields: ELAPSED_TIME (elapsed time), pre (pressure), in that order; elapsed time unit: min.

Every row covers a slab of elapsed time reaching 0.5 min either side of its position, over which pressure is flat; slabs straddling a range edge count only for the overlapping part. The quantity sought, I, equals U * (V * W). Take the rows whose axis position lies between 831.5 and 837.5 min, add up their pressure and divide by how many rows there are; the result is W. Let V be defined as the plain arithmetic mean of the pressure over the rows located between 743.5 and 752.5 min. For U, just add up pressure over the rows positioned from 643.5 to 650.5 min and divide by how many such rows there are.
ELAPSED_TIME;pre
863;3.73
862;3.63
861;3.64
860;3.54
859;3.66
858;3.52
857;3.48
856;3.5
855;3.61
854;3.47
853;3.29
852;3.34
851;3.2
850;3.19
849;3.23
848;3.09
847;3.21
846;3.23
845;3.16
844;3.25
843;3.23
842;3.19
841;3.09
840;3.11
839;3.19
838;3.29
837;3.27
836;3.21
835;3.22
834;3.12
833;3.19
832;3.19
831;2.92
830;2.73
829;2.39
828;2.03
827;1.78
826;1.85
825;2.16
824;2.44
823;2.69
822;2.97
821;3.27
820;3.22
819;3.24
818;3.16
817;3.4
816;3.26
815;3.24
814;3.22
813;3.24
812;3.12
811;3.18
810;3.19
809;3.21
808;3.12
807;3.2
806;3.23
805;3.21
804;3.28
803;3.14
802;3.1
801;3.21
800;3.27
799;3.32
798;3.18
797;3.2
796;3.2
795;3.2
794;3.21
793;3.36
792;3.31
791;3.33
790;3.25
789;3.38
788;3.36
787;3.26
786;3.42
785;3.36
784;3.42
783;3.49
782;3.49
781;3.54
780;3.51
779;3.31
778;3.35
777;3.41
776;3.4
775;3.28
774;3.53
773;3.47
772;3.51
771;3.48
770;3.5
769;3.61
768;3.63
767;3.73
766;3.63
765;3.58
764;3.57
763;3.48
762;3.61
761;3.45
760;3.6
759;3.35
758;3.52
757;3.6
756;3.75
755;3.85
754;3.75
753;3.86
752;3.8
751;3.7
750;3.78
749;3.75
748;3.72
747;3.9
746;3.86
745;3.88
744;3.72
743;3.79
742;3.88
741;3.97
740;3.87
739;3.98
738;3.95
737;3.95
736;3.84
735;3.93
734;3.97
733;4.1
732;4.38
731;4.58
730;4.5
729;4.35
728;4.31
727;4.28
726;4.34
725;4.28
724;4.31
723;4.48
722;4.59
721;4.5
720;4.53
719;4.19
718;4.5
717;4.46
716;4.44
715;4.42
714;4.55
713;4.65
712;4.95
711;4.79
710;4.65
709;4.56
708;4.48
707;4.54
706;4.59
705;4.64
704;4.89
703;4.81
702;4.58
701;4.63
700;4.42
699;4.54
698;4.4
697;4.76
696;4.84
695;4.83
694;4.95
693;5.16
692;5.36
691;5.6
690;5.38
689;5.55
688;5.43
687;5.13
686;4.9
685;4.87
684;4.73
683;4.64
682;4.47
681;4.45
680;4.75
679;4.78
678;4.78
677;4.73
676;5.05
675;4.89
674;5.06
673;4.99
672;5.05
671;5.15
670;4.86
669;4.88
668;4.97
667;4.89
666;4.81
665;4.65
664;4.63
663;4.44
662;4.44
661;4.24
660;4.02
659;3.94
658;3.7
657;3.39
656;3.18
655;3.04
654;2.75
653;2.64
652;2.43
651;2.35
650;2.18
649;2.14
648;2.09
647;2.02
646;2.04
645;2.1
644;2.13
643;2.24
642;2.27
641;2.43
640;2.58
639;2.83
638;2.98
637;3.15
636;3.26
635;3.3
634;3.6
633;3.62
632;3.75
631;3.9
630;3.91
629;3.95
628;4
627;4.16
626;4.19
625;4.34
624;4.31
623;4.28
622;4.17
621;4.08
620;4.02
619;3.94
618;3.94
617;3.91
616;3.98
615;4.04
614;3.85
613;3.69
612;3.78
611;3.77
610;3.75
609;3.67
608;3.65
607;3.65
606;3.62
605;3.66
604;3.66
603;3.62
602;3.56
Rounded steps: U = 2.1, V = 3.8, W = 3.2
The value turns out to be 25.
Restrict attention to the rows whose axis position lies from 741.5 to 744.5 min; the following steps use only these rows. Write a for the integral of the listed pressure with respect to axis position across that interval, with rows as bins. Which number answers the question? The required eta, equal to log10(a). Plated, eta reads 1.06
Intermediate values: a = 11.4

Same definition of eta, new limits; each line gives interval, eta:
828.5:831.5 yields 0.91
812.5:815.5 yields 0.99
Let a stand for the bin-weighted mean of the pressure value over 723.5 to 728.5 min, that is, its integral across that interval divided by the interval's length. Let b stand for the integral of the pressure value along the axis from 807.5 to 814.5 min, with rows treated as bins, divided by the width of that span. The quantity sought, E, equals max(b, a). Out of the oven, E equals 4.3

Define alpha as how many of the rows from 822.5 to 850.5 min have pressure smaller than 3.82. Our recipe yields 28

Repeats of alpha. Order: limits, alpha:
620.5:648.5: 17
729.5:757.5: 10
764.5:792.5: 28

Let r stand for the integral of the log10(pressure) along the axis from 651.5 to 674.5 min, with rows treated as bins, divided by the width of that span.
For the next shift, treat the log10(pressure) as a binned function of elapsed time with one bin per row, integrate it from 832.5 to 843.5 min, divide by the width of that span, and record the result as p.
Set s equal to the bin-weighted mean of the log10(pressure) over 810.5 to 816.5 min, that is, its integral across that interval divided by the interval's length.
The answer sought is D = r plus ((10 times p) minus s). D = 5.1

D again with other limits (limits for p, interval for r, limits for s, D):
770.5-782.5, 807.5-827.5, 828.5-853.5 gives 5.3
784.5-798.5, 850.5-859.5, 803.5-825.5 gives 5.2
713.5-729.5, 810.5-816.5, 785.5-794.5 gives 6.4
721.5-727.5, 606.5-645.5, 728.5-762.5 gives 6.4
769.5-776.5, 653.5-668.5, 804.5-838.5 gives 5.5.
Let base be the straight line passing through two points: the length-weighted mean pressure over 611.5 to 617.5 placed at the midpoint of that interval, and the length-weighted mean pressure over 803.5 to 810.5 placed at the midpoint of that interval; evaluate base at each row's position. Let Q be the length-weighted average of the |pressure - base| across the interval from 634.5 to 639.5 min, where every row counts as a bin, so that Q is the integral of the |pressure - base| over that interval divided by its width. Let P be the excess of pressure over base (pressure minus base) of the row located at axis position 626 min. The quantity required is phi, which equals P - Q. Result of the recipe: -0.34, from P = 0.35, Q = 0.7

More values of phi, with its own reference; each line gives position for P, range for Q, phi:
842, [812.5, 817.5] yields 0.01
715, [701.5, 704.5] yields -0.30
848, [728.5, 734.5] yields -0.82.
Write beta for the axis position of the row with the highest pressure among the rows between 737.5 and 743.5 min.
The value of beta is 739 min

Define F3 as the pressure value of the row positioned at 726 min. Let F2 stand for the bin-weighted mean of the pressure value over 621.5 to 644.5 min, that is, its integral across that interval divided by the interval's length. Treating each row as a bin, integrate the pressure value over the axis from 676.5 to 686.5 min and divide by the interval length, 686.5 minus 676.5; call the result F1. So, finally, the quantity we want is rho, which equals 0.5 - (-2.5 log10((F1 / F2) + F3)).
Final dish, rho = 2.39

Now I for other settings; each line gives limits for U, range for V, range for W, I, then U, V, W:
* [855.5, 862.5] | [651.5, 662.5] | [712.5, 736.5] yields 53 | 3.6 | 3.4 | 4.4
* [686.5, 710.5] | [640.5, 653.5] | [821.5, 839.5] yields 30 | 4.9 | 2.2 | 2.8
